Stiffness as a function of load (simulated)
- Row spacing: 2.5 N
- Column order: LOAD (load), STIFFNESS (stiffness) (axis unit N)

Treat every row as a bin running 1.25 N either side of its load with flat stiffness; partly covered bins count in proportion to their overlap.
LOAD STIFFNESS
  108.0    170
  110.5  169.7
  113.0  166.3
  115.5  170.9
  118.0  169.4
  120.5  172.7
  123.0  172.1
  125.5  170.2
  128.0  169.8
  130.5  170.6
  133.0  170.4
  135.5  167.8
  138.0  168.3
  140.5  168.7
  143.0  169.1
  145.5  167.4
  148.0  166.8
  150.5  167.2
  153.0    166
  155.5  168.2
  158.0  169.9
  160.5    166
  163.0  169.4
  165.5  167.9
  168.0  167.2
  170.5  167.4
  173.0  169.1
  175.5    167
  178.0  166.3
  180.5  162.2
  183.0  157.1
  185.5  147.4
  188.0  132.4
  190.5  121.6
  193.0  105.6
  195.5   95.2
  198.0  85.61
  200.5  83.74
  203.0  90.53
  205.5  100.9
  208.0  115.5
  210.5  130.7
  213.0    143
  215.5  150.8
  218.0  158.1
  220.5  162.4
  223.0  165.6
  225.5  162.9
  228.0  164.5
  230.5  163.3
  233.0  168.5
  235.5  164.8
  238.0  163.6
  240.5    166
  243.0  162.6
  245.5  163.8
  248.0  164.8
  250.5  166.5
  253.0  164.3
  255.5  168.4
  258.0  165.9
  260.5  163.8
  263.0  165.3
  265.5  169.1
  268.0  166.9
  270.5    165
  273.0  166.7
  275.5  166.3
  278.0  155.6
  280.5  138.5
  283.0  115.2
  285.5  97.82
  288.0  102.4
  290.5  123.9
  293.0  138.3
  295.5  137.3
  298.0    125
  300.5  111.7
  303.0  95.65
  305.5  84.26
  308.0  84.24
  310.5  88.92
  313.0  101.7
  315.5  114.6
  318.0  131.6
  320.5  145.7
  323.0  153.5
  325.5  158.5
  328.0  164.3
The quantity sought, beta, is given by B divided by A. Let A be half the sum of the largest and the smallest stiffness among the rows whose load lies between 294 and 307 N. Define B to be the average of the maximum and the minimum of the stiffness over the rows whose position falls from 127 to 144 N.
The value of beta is 1.53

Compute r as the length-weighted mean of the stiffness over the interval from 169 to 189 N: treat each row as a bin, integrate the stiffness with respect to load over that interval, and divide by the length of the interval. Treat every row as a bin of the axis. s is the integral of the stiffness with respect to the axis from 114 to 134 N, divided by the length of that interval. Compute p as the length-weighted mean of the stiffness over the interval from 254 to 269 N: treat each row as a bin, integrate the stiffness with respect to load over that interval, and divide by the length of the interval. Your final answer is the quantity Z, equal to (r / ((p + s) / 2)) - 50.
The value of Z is -49.1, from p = 167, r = 159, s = 171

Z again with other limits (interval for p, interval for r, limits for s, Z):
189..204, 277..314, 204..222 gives -49.0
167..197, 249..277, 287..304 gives -48.7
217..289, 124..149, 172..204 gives -48.8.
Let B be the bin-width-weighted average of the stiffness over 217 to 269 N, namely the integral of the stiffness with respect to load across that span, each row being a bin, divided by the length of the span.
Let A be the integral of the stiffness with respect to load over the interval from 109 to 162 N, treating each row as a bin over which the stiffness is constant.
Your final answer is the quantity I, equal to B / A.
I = 0.018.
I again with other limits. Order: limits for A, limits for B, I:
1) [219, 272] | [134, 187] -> 0.019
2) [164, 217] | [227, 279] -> 0.023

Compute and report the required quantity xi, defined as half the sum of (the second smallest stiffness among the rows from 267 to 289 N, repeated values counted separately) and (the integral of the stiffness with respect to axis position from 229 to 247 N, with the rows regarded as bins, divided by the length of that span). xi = 134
